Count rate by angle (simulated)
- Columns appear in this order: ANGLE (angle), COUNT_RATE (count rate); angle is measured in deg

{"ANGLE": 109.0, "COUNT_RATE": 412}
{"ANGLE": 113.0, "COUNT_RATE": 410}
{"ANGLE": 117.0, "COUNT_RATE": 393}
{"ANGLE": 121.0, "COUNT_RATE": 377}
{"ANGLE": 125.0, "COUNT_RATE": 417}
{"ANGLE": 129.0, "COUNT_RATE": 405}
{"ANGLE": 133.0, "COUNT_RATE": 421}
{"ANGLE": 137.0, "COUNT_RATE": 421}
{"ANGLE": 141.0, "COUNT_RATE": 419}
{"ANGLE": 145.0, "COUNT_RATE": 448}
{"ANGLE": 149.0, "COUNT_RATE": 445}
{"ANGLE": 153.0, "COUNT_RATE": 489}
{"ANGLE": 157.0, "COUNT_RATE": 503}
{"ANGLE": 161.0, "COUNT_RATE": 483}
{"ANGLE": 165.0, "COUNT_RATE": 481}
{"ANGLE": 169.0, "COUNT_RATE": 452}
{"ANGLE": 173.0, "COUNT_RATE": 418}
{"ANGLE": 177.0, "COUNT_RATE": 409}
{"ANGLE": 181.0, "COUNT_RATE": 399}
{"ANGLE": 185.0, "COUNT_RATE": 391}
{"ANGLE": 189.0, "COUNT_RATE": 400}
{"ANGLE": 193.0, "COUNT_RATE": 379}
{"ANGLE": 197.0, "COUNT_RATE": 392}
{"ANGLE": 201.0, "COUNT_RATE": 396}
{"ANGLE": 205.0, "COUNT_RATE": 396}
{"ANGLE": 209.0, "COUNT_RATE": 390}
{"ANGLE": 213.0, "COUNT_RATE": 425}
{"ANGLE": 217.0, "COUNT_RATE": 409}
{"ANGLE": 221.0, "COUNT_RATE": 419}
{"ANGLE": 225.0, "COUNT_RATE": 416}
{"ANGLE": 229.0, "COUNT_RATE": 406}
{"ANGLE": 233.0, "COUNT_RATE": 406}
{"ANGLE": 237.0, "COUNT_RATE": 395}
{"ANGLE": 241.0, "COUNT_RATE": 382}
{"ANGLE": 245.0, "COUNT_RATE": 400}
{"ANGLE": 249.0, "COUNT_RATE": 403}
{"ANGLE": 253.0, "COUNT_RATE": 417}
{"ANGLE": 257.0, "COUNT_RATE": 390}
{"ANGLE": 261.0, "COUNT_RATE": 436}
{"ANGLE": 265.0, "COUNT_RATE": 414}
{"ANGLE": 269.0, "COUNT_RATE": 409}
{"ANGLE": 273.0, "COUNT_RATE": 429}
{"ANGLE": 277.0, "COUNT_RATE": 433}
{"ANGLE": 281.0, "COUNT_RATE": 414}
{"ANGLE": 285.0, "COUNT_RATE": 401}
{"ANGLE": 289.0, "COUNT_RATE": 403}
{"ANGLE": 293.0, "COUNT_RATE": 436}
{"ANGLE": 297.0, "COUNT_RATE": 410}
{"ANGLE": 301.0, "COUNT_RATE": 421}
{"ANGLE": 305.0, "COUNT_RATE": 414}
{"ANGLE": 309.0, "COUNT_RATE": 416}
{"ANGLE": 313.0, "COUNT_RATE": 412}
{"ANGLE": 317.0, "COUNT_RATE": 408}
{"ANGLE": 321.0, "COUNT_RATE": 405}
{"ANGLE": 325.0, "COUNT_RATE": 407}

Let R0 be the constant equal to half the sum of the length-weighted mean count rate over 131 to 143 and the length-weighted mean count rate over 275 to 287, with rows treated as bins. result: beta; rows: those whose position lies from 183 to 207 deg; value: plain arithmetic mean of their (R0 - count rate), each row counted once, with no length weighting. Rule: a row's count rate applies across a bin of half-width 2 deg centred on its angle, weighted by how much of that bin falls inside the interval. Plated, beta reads 26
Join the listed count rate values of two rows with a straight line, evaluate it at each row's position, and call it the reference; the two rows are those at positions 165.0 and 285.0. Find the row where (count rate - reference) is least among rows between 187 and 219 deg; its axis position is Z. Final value 193.0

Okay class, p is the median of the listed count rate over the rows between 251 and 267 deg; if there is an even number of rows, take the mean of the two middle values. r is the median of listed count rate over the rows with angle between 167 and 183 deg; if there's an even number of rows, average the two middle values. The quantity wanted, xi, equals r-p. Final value -2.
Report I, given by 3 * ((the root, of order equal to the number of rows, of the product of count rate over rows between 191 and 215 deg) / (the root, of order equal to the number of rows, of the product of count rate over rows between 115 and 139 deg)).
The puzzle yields 2.9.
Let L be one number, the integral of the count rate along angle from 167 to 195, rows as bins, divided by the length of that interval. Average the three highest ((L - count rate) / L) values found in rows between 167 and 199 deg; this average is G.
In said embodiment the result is 0.048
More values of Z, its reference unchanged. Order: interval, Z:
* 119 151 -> 121.0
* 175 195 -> 193.0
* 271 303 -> 285.0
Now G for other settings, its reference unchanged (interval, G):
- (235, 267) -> 0.044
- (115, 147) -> 0.037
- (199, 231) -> 0.032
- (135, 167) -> -0.053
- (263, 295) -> 0.006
